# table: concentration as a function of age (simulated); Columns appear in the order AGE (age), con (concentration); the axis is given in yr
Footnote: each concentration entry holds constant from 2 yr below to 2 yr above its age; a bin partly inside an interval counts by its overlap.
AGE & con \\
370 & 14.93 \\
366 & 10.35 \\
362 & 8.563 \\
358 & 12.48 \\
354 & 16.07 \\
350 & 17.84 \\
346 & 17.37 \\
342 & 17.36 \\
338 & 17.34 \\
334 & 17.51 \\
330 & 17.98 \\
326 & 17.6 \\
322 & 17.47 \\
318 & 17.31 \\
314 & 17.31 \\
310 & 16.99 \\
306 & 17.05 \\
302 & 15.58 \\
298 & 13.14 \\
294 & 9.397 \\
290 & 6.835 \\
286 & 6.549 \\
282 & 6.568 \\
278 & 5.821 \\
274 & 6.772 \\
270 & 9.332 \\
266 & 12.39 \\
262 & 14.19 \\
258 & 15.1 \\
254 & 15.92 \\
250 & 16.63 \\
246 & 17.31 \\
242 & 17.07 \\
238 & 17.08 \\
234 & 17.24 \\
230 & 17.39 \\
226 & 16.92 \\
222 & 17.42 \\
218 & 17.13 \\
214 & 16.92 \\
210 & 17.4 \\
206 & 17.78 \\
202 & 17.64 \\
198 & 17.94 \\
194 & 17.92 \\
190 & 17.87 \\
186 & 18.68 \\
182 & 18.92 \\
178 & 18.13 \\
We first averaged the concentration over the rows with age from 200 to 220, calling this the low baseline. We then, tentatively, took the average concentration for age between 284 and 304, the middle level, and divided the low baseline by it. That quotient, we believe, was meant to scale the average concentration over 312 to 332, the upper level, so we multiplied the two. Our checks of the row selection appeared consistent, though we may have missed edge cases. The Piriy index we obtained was 30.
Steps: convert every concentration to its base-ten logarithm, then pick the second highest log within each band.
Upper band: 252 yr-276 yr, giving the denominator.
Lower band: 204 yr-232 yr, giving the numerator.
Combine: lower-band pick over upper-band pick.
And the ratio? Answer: 1.05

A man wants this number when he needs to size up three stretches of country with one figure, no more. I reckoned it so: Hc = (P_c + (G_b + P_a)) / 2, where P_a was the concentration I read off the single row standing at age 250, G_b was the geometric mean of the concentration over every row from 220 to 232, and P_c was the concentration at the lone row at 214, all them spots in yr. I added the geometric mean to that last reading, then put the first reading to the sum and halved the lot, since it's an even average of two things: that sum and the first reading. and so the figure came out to 25.4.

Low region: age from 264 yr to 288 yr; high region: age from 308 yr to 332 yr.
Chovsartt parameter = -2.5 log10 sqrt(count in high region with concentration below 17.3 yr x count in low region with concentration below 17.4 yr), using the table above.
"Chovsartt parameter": -0.97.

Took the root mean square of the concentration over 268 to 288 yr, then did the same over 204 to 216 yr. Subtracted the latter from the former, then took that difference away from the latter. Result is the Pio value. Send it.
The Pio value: 27.6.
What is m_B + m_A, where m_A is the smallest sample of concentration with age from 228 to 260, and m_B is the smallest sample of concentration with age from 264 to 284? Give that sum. 21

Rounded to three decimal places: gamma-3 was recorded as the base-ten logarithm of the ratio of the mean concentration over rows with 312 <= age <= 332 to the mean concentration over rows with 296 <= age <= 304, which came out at 0.087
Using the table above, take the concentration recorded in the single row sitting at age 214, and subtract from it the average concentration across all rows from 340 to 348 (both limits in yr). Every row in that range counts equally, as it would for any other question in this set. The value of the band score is -0.4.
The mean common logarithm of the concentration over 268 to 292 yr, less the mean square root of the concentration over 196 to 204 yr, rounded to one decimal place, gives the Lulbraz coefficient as -3.4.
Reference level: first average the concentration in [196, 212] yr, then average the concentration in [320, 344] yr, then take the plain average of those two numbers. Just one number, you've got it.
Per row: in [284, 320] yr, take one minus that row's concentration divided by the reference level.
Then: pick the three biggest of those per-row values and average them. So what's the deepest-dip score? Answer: 0.57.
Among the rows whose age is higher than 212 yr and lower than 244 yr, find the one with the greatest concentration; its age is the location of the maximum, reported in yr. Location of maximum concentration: 222 yr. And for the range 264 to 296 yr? 266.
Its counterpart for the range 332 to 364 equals 350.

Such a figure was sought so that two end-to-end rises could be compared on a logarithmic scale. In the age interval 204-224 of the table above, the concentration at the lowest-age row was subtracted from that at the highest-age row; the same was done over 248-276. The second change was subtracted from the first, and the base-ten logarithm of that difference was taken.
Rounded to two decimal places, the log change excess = 0.98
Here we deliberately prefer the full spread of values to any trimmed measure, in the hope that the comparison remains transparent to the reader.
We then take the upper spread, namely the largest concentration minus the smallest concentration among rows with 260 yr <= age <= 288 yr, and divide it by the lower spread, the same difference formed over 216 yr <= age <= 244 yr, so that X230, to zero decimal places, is 17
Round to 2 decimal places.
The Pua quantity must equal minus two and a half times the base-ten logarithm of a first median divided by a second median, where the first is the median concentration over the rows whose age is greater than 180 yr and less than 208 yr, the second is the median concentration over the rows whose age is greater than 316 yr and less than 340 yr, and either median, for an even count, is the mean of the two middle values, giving -0.03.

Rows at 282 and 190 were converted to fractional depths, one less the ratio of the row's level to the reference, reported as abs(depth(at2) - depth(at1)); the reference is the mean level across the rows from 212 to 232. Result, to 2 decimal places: 0.66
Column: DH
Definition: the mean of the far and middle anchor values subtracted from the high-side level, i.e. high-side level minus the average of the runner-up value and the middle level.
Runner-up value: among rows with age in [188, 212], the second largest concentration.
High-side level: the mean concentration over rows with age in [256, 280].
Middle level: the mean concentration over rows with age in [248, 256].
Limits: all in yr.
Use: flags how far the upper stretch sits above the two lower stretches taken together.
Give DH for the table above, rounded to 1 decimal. -6.5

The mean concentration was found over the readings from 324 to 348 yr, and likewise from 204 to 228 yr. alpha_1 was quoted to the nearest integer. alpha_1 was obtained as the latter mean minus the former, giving 0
